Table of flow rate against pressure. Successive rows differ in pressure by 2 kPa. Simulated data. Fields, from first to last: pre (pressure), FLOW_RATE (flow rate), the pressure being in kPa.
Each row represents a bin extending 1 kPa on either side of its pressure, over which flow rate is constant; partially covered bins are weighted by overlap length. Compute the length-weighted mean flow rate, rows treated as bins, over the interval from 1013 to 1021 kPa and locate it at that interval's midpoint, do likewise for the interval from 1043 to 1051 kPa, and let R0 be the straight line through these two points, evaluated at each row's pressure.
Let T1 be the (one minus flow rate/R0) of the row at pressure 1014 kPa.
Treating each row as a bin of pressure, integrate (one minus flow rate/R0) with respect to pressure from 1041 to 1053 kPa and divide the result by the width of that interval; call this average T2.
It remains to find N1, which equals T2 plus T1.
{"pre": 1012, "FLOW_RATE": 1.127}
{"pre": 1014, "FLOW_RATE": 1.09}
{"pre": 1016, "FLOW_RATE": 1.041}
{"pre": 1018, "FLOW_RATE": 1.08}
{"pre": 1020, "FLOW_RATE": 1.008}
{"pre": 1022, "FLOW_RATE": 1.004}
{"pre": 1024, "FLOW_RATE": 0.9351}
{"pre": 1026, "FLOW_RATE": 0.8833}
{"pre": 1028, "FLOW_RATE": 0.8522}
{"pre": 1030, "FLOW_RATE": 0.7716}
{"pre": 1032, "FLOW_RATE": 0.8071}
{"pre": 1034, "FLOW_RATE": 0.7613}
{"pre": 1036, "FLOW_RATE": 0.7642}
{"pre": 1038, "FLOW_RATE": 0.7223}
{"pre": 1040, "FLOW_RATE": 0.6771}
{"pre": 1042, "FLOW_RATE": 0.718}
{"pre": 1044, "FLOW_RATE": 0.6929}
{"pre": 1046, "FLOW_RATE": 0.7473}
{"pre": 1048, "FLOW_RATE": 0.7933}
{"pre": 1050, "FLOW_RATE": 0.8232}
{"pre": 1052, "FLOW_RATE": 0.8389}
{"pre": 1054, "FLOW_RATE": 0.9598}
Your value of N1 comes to -0.017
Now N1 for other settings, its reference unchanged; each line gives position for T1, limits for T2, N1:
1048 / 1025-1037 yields 0.071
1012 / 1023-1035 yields 0.090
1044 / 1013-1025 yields 0.136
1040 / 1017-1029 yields 0.224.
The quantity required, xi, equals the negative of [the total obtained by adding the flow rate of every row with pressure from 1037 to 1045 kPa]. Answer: -2.8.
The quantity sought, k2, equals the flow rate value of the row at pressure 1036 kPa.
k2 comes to 0.7642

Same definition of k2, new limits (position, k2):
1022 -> 1.004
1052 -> 0.8389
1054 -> 0.9598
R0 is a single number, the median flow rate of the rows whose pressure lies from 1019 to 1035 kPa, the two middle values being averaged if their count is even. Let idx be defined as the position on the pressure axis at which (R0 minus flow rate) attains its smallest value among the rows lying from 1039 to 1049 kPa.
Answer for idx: 1048 kPa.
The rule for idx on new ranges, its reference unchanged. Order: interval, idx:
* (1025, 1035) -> 1026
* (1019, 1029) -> 1020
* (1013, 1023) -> 1014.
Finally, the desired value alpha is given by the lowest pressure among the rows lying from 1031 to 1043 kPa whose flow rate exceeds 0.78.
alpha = 1032 kPa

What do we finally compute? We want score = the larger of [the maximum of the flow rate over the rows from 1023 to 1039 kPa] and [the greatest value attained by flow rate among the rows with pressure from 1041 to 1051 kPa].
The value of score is 0.94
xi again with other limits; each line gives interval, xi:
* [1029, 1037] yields -3.1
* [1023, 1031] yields -3.4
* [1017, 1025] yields -4.0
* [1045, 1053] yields -3.2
